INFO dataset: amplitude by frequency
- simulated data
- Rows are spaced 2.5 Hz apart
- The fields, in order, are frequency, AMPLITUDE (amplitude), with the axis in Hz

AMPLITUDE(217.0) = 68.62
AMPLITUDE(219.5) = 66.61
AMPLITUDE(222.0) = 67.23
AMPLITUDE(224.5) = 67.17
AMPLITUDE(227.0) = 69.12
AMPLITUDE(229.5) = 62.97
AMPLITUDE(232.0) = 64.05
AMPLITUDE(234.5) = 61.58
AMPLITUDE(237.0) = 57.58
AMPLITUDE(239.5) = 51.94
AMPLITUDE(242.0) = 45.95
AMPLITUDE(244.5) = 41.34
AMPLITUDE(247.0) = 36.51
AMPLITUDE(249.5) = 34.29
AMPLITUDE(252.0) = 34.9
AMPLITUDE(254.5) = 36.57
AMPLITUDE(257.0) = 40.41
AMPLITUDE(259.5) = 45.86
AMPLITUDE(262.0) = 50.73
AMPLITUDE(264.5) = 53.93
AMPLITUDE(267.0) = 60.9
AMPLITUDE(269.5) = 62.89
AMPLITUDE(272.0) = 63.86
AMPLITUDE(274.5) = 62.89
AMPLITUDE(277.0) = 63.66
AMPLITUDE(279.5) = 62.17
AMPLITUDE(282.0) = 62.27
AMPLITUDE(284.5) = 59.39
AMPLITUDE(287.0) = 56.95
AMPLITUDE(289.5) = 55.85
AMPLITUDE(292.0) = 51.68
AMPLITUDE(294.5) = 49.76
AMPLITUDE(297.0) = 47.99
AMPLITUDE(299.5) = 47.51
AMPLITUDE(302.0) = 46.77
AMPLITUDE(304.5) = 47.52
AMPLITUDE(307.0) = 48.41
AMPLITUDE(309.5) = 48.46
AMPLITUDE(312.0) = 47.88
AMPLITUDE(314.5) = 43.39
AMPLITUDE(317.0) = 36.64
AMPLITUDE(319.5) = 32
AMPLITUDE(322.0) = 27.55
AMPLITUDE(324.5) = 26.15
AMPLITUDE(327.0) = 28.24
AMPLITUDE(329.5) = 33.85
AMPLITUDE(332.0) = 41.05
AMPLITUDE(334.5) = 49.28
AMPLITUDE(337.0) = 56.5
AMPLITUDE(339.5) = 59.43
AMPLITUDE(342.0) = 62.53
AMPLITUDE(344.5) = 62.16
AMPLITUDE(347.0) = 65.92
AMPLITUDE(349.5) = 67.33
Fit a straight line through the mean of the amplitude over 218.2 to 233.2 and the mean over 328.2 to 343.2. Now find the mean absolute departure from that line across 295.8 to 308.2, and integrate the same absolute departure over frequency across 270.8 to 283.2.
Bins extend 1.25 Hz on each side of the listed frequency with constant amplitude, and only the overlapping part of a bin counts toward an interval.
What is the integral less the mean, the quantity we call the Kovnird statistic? 44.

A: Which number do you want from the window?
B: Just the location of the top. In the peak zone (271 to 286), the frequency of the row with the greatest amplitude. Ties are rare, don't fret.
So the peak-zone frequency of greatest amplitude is 272.0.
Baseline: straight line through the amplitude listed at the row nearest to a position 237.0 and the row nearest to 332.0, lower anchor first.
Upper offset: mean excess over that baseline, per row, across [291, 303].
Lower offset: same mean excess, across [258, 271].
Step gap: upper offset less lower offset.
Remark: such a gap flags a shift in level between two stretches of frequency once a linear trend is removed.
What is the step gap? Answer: 0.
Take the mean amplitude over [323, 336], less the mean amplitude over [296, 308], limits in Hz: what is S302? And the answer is -12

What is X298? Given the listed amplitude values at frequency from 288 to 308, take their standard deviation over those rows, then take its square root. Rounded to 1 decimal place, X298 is 1.7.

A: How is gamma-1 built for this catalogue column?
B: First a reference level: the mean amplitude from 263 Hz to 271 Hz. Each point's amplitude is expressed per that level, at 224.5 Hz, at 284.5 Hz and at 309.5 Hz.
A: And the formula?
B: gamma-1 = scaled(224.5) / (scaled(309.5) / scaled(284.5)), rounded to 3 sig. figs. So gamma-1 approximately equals 1.39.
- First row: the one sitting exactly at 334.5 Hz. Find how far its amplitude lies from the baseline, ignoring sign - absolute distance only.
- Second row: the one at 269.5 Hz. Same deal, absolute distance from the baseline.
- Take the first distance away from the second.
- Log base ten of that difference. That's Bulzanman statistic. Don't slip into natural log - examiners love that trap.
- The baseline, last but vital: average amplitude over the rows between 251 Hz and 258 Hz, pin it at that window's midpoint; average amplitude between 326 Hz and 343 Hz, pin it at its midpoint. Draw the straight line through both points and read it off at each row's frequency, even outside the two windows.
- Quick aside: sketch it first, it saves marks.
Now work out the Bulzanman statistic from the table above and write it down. 1.34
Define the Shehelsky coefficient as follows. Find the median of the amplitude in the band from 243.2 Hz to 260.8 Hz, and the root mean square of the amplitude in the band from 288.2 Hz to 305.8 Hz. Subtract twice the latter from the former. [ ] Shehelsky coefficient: -63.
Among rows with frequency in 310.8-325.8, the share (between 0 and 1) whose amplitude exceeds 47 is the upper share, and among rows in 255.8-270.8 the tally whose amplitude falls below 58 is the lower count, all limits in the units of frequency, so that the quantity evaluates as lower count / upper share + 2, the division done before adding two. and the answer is 26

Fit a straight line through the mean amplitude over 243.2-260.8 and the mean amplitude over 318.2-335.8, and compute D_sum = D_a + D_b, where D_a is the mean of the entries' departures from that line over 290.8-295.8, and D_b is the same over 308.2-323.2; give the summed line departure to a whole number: 19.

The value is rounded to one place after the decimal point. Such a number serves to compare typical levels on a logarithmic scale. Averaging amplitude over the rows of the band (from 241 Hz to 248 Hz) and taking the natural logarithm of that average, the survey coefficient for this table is 3.7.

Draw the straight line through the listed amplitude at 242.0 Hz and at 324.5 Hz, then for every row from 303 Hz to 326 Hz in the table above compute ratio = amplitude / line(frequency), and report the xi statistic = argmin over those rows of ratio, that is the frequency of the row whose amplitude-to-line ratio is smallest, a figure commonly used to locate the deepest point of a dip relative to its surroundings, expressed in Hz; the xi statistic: 324.5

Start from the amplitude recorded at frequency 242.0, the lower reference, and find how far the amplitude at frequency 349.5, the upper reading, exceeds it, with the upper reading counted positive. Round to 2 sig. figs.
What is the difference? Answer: 21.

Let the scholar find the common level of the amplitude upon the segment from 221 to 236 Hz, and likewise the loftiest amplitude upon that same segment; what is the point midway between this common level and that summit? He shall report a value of 67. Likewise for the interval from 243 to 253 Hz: 39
